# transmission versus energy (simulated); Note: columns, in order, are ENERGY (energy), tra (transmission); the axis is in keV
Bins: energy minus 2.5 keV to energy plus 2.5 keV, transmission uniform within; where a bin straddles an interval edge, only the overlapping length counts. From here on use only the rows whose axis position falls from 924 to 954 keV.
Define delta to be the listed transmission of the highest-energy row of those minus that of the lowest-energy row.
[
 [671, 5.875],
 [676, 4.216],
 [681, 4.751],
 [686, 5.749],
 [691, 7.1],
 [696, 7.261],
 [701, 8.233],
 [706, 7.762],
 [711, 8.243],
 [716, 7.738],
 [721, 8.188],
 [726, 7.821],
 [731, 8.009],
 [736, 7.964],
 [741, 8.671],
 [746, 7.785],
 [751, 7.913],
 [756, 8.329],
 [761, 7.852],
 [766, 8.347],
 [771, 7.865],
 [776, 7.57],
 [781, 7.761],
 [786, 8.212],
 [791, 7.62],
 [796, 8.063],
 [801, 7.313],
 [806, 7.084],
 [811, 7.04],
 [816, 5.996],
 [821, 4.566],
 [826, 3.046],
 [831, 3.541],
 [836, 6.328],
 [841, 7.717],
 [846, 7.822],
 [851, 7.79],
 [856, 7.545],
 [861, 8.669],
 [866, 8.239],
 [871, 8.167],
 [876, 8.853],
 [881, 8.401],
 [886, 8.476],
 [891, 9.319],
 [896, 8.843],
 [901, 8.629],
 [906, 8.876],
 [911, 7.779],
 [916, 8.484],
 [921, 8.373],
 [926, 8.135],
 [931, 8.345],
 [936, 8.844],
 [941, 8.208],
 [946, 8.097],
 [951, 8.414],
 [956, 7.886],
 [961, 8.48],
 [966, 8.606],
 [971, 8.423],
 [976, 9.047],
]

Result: 0.3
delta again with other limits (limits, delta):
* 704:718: 0.0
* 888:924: -0.9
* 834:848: 1.5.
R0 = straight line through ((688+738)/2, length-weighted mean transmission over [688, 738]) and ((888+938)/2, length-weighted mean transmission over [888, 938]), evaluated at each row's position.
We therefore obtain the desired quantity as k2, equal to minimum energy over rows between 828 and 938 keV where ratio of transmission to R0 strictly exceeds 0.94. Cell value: 846 keV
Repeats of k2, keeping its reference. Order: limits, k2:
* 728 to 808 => 731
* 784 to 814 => 786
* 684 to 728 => 701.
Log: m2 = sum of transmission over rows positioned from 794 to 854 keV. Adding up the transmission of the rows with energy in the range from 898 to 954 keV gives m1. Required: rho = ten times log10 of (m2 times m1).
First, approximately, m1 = 92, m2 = 76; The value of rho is 38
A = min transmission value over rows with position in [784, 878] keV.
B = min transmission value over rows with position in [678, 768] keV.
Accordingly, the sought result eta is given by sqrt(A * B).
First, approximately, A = 3.046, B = 4.751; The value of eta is 3.8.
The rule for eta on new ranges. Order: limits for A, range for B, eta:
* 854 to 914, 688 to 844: 4.8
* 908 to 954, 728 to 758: 7.8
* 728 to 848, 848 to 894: 4.8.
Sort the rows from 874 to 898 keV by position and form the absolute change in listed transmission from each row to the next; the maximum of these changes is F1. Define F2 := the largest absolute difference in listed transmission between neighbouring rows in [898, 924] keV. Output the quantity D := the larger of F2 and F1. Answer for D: 1.10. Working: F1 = 0.8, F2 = 1.1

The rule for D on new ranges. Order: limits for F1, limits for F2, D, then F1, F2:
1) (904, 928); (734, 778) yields 1.10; 1.1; 0.9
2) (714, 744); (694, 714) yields 0.97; 0.7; 1.0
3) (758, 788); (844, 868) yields 1.12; 0.5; 1.1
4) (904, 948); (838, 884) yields 1.12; 1.1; 1.1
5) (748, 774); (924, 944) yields 0.64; 0.5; 0.6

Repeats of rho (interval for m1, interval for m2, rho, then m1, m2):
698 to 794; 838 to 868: 39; 152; 48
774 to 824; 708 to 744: 36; 71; 57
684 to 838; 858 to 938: 45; 225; 136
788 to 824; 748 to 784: 34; 48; 56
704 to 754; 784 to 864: 39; 80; 108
